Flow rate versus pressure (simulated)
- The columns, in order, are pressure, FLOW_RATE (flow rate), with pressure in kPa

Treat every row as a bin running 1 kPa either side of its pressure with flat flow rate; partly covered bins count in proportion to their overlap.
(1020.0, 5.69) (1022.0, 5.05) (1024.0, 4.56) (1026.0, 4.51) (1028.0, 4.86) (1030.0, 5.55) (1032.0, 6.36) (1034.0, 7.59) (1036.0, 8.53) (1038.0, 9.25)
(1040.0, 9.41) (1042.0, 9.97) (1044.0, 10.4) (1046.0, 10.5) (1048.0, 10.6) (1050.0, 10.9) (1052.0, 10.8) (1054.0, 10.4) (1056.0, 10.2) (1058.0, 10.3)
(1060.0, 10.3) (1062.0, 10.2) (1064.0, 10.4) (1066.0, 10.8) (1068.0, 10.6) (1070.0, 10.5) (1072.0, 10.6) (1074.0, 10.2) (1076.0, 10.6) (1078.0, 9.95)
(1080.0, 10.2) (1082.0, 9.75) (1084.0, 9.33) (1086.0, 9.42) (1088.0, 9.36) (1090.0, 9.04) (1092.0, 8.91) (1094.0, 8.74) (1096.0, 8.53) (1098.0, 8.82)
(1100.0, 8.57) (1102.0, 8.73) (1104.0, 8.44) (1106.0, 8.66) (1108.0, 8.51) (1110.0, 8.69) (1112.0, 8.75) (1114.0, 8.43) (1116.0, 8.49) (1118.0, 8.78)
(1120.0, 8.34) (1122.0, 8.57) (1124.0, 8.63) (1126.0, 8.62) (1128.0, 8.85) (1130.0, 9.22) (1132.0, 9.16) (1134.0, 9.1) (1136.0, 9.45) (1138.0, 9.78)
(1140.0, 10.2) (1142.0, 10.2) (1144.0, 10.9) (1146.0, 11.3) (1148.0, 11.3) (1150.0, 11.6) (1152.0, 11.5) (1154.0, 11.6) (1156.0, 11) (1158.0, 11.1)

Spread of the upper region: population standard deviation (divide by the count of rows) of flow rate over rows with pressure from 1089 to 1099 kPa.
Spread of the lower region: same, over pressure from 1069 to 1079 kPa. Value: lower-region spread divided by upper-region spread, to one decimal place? 1.5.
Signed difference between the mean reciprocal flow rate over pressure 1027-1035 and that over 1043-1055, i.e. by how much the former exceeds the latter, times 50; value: 3.7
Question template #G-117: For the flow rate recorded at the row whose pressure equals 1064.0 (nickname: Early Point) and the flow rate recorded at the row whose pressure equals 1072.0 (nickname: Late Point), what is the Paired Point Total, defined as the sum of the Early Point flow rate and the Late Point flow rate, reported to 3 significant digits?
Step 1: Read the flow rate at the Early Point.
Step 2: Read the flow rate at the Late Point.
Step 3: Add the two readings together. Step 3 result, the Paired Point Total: 21.0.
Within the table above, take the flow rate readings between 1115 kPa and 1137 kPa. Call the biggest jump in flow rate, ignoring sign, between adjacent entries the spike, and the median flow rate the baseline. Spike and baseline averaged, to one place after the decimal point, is 4.6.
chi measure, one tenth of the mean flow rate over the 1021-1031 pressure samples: 0.49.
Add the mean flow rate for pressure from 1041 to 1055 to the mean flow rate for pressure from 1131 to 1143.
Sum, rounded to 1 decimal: 20.2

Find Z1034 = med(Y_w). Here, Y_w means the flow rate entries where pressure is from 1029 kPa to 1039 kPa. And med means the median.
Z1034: 7.6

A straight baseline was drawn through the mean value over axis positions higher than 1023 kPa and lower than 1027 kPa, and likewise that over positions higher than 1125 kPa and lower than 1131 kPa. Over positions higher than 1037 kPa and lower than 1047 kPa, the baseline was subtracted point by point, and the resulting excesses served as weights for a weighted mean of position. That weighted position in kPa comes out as 1042.2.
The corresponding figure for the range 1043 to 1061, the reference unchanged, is 1051.7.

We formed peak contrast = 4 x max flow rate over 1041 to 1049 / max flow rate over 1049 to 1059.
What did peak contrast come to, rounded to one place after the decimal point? 3.9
